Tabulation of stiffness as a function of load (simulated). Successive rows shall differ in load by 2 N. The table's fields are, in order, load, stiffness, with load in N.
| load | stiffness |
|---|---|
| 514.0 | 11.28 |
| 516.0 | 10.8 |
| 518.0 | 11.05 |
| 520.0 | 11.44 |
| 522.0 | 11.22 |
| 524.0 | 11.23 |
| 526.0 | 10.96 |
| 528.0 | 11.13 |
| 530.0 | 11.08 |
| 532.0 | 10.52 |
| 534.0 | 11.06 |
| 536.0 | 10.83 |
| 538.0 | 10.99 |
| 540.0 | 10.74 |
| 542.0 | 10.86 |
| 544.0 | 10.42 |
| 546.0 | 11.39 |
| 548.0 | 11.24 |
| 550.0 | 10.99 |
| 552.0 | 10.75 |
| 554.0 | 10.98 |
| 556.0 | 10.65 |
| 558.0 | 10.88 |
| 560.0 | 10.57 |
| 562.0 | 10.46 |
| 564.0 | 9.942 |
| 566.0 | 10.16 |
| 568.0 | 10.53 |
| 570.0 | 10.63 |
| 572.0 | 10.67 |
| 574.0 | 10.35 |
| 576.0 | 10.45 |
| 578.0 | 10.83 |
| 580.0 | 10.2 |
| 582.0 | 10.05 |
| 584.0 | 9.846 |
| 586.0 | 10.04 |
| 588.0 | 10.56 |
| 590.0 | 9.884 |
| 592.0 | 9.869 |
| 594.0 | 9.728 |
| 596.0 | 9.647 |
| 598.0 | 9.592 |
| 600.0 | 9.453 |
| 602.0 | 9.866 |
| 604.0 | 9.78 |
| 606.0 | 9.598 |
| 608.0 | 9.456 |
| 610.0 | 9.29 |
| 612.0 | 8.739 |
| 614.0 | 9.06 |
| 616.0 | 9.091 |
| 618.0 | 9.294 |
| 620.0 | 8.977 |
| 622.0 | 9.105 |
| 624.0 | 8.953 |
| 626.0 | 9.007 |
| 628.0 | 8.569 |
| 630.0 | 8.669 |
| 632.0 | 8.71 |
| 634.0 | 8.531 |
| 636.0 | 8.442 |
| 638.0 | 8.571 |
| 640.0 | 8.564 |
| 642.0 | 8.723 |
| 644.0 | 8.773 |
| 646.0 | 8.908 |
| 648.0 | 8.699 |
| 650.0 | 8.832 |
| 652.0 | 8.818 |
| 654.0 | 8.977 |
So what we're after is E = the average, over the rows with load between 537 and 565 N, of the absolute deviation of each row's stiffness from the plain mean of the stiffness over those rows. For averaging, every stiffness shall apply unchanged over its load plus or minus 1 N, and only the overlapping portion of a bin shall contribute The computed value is 0.27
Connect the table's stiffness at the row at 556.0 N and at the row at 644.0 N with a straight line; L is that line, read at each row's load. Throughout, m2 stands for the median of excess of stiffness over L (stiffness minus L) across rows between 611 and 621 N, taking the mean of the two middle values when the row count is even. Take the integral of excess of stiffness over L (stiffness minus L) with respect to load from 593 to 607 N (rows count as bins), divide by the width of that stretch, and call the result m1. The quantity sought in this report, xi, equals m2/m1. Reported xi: 6.8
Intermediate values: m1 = -0.05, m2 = -0.31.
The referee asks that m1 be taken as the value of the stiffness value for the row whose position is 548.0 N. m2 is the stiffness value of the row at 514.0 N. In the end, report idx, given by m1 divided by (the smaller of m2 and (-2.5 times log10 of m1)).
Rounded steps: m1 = 11.24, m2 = 11.28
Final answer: -4.28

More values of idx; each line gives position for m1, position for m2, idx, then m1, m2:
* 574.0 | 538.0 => -4.08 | 10.35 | 10.99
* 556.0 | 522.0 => -4.15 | 10.65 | 11.22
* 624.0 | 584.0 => -3.76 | 8.953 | 9.846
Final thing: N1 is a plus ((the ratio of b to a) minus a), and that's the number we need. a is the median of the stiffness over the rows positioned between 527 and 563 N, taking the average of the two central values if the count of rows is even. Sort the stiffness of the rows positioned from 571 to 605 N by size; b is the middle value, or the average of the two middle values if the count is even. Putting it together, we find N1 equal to 0.91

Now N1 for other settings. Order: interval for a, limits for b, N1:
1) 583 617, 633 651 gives 0.90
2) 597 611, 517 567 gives 1.14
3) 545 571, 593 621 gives 0.89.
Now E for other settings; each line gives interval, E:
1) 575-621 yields 0.40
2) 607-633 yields 0.21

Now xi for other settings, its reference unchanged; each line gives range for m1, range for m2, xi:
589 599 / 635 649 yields 1.0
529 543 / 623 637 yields 1.9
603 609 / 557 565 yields -1.0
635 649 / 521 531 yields 0.8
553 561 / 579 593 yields -0.1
